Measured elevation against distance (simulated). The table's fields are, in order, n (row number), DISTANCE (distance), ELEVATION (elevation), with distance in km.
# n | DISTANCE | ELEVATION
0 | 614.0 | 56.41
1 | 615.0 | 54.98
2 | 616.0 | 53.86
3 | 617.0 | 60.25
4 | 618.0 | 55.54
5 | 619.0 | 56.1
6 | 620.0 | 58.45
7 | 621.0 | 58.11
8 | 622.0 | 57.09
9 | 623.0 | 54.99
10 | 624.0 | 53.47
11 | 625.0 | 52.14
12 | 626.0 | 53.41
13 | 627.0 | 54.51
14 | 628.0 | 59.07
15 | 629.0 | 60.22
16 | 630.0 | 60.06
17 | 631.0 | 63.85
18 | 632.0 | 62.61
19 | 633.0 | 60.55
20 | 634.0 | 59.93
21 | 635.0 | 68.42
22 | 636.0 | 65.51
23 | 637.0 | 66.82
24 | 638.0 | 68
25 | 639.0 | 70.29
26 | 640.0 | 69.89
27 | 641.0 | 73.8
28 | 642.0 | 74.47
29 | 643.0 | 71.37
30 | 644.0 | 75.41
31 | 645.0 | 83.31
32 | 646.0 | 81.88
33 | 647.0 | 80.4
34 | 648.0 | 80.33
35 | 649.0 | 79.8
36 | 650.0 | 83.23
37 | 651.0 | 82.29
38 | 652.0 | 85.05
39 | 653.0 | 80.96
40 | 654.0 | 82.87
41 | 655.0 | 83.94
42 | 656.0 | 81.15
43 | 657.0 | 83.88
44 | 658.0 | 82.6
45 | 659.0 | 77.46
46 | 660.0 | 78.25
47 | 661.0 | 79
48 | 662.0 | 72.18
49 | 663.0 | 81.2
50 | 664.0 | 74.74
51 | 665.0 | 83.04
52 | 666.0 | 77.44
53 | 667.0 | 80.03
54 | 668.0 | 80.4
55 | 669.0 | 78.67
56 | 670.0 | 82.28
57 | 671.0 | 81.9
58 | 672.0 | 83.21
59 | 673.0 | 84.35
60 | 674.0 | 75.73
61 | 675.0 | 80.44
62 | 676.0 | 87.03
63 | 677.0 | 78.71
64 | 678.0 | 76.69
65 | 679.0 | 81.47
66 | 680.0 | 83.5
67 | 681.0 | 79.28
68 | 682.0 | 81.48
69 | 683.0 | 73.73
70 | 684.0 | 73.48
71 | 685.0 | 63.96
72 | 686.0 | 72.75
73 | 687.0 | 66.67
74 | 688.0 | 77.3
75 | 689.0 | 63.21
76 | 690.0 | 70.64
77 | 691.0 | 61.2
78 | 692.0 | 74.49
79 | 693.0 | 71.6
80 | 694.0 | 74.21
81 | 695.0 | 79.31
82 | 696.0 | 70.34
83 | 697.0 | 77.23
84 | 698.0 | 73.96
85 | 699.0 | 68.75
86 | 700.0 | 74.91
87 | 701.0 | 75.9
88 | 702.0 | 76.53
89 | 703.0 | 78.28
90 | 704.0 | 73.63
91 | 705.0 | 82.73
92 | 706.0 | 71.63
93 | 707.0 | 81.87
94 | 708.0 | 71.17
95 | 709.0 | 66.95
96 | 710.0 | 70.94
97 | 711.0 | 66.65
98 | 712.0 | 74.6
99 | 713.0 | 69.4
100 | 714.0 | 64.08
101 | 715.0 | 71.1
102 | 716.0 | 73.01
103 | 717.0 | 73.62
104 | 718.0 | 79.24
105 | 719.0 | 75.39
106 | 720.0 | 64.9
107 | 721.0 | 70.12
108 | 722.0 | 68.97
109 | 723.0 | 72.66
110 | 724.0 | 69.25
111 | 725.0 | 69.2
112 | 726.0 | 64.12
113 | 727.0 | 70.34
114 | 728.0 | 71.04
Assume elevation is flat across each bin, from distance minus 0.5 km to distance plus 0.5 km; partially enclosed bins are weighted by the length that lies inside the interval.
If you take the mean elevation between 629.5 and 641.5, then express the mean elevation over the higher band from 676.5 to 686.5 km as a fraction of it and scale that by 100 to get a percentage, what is 116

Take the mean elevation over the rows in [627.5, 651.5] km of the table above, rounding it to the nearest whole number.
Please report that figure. 71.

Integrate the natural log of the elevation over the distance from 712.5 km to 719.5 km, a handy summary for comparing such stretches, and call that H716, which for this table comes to 29.9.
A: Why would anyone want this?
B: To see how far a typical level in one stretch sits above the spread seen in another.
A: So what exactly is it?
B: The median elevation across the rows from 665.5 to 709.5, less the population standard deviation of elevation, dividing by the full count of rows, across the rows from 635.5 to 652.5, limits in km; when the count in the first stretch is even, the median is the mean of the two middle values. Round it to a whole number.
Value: 70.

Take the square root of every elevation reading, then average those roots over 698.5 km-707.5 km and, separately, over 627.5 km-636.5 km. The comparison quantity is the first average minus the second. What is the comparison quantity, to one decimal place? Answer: 0.8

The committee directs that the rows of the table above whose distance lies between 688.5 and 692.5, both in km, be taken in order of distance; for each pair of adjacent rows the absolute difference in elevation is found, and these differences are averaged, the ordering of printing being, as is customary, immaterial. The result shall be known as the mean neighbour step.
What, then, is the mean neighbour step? 10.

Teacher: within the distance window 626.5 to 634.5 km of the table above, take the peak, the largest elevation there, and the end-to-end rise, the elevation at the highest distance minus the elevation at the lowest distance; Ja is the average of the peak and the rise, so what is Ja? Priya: 35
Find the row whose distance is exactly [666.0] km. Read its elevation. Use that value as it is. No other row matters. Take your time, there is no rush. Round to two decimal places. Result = 77.44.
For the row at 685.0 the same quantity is 63.96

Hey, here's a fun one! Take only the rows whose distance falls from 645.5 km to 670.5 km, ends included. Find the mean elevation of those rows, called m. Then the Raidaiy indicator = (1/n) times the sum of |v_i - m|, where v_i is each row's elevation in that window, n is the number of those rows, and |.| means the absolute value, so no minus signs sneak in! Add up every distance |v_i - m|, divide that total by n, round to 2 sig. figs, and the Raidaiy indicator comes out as 2.2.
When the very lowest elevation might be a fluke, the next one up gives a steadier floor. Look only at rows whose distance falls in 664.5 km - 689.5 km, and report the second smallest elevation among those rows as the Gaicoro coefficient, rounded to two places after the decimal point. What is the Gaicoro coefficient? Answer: 63.96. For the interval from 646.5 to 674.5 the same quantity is 74.74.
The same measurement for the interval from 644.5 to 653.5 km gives 80.33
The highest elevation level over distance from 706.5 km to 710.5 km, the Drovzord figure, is 81.87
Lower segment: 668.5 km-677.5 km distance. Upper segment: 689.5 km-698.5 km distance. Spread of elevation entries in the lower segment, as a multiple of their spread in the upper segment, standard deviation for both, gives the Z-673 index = 0.66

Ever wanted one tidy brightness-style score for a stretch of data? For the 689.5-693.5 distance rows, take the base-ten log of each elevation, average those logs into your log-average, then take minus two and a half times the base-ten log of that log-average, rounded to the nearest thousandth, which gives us -0.662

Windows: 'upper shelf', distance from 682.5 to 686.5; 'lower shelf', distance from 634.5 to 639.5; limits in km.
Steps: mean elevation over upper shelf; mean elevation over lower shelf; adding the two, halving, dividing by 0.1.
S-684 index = 694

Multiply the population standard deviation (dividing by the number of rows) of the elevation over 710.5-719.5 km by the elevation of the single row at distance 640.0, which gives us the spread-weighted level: 307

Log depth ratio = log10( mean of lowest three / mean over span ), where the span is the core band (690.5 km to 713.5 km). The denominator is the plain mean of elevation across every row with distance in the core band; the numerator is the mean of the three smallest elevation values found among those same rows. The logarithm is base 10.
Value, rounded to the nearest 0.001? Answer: -0.053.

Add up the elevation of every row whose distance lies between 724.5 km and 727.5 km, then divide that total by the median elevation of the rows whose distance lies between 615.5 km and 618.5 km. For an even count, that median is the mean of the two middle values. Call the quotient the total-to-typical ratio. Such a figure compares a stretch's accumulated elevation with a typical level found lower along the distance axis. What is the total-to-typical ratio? 3.67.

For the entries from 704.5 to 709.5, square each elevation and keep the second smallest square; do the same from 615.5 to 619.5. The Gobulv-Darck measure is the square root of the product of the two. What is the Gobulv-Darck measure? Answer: 3953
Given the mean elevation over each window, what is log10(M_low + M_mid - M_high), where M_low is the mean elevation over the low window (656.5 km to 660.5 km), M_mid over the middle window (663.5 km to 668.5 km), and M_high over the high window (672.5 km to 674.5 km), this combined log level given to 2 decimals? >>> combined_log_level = 1.90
